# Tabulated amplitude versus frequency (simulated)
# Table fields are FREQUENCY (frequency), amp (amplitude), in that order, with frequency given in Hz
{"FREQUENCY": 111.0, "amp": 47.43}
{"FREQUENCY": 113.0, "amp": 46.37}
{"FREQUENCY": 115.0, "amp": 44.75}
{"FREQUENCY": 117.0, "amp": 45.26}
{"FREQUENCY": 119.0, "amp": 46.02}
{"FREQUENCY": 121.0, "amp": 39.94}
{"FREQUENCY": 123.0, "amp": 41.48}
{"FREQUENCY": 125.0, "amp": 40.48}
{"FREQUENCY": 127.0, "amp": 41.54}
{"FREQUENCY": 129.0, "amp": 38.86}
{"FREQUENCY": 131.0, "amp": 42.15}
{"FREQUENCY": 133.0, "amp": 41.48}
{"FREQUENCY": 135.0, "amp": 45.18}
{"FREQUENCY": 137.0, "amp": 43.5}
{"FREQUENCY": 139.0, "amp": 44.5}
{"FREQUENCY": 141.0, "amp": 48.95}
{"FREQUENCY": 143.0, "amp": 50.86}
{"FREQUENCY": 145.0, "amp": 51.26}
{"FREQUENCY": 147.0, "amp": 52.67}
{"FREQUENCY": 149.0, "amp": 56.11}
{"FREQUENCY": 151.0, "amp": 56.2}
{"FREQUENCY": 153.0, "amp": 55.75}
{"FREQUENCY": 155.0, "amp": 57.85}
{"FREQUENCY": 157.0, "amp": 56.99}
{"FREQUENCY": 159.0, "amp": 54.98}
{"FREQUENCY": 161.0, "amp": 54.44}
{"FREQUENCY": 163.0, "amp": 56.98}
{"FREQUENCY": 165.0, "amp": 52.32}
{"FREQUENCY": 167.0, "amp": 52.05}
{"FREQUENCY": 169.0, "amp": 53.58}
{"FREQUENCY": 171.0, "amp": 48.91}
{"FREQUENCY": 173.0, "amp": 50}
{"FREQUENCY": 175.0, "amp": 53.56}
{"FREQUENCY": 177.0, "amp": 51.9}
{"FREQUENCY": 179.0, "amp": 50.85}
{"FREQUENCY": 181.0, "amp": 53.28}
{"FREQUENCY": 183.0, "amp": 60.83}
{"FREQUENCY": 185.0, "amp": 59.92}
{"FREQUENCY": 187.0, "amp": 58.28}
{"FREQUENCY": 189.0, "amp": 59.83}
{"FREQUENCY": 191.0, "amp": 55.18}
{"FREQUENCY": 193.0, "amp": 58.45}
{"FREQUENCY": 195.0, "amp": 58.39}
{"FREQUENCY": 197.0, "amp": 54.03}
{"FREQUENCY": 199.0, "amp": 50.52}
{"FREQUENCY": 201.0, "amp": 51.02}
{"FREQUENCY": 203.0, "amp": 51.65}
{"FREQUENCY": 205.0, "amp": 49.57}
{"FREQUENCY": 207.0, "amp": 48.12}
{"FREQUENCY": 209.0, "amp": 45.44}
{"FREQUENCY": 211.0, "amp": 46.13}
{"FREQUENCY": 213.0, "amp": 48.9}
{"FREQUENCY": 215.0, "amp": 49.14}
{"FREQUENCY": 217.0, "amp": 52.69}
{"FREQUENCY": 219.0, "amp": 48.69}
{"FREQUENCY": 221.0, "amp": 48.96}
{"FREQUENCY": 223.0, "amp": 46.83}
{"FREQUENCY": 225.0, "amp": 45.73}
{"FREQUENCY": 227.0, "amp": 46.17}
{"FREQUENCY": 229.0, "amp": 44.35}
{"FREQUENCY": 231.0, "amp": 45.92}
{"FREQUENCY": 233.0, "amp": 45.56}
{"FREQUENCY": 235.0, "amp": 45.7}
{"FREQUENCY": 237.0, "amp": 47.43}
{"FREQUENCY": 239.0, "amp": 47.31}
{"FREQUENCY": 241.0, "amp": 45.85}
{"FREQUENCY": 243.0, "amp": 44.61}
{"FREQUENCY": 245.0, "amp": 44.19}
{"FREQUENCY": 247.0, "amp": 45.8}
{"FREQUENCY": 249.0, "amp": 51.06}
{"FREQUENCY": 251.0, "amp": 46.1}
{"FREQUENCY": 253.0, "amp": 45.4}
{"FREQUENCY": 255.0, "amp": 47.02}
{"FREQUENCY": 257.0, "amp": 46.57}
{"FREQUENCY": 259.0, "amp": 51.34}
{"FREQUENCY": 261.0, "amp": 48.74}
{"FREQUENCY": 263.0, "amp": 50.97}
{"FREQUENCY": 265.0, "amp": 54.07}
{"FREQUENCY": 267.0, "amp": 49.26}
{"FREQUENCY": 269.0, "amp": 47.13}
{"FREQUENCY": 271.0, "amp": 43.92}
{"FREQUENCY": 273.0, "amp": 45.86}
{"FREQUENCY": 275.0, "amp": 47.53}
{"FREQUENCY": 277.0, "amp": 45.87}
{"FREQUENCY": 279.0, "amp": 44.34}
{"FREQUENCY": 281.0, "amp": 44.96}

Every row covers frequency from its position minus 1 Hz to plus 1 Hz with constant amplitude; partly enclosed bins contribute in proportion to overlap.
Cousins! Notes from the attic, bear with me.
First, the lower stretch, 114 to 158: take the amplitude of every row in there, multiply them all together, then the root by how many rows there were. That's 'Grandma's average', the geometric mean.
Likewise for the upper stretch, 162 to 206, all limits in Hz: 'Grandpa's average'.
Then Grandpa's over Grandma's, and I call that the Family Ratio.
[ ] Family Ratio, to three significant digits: 1.15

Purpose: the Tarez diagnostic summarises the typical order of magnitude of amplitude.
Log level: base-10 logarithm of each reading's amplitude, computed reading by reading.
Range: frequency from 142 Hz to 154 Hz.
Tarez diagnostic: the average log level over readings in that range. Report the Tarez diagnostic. 1.73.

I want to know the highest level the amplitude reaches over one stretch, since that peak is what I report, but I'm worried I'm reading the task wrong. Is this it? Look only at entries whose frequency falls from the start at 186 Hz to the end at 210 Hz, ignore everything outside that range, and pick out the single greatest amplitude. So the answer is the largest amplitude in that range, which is 59.83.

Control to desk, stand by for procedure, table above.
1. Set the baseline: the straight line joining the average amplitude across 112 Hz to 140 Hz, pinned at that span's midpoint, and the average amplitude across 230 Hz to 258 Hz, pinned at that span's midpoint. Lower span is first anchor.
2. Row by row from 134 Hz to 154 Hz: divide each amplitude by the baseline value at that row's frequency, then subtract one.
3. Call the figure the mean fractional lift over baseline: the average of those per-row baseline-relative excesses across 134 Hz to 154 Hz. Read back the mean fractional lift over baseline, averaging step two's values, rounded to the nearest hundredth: 0.16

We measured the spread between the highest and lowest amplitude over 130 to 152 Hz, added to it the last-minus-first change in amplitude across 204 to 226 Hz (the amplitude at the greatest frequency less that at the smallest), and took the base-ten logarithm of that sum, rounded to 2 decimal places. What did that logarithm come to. 1.04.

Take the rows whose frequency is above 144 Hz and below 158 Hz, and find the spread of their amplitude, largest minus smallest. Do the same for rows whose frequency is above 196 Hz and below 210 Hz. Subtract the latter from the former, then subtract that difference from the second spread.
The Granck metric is 11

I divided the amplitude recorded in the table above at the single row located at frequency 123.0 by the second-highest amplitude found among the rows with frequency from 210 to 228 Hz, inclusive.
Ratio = 0.84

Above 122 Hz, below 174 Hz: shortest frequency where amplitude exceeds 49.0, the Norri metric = 143.0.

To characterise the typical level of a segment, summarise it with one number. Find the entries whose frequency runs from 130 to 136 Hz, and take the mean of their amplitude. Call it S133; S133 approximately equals 42.9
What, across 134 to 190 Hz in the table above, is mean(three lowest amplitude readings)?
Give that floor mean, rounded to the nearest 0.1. 44.4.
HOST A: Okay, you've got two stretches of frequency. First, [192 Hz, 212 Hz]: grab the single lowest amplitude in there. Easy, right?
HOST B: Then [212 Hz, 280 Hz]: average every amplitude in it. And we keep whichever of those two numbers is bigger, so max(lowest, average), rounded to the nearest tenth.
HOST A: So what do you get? 47.3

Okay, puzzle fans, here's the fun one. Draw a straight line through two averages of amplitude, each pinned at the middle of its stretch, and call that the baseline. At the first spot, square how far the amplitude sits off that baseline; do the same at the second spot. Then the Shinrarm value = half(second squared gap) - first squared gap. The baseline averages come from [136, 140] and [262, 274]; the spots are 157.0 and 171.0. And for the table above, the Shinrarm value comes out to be -145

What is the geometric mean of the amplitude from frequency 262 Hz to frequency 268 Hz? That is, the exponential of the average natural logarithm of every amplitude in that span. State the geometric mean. 51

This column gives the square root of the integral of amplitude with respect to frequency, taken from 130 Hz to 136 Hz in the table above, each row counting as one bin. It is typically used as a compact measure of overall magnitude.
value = 16.1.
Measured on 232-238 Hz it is 16.7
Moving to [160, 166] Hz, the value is 18.1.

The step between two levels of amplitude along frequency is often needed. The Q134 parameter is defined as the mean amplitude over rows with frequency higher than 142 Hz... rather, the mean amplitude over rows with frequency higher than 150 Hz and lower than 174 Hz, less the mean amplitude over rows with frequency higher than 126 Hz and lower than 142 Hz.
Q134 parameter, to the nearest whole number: 11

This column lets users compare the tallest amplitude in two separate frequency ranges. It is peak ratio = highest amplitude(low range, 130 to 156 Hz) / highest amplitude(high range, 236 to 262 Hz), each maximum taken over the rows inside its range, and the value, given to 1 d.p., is 1.1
